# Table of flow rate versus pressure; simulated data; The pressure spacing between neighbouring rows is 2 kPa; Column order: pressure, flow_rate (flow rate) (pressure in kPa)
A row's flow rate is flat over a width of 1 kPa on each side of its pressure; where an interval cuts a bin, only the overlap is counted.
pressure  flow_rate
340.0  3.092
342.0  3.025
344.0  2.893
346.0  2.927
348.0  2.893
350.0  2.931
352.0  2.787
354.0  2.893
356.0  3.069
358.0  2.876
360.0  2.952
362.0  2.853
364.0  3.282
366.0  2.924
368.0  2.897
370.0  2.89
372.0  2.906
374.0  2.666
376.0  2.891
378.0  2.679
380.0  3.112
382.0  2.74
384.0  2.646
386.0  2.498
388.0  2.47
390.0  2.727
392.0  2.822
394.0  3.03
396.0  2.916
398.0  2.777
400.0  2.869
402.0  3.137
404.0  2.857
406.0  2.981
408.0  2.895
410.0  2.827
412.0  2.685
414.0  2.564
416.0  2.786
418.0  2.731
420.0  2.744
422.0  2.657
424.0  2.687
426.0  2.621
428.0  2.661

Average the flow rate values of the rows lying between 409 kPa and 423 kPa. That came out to 2.71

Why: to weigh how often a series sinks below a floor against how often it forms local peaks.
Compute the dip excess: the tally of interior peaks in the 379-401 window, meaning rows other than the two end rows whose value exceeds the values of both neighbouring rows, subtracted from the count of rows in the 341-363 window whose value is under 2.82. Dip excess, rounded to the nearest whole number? 0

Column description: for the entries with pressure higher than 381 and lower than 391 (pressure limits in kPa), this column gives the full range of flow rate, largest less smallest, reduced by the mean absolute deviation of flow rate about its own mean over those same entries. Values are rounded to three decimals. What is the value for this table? 0.164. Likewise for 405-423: 0.320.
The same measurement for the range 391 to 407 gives 0.266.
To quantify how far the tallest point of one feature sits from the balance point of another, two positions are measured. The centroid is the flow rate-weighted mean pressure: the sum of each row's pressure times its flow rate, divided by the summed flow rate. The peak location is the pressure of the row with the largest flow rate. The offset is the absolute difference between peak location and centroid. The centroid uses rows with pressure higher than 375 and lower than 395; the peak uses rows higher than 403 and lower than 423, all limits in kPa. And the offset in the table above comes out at 21.0 kPa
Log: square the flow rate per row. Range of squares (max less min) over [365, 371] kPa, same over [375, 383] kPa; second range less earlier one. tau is 2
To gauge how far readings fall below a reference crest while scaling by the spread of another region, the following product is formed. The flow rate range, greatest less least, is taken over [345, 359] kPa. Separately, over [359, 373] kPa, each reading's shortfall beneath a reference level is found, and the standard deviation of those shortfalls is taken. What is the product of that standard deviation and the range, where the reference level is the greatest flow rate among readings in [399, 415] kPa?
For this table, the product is 0.04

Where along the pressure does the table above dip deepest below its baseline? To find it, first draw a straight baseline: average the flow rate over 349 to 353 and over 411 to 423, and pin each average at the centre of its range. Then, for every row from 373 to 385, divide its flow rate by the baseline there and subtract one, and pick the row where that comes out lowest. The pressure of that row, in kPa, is 374.0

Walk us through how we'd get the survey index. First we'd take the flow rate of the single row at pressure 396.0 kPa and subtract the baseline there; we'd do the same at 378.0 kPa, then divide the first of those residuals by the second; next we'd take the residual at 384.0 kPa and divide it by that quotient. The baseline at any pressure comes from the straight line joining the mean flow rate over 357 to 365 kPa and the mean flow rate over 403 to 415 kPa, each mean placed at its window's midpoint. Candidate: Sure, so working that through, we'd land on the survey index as 1.0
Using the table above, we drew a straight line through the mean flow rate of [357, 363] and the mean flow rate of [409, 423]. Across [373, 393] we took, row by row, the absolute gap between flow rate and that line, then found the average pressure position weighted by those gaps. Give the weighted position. 382.9 kPa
